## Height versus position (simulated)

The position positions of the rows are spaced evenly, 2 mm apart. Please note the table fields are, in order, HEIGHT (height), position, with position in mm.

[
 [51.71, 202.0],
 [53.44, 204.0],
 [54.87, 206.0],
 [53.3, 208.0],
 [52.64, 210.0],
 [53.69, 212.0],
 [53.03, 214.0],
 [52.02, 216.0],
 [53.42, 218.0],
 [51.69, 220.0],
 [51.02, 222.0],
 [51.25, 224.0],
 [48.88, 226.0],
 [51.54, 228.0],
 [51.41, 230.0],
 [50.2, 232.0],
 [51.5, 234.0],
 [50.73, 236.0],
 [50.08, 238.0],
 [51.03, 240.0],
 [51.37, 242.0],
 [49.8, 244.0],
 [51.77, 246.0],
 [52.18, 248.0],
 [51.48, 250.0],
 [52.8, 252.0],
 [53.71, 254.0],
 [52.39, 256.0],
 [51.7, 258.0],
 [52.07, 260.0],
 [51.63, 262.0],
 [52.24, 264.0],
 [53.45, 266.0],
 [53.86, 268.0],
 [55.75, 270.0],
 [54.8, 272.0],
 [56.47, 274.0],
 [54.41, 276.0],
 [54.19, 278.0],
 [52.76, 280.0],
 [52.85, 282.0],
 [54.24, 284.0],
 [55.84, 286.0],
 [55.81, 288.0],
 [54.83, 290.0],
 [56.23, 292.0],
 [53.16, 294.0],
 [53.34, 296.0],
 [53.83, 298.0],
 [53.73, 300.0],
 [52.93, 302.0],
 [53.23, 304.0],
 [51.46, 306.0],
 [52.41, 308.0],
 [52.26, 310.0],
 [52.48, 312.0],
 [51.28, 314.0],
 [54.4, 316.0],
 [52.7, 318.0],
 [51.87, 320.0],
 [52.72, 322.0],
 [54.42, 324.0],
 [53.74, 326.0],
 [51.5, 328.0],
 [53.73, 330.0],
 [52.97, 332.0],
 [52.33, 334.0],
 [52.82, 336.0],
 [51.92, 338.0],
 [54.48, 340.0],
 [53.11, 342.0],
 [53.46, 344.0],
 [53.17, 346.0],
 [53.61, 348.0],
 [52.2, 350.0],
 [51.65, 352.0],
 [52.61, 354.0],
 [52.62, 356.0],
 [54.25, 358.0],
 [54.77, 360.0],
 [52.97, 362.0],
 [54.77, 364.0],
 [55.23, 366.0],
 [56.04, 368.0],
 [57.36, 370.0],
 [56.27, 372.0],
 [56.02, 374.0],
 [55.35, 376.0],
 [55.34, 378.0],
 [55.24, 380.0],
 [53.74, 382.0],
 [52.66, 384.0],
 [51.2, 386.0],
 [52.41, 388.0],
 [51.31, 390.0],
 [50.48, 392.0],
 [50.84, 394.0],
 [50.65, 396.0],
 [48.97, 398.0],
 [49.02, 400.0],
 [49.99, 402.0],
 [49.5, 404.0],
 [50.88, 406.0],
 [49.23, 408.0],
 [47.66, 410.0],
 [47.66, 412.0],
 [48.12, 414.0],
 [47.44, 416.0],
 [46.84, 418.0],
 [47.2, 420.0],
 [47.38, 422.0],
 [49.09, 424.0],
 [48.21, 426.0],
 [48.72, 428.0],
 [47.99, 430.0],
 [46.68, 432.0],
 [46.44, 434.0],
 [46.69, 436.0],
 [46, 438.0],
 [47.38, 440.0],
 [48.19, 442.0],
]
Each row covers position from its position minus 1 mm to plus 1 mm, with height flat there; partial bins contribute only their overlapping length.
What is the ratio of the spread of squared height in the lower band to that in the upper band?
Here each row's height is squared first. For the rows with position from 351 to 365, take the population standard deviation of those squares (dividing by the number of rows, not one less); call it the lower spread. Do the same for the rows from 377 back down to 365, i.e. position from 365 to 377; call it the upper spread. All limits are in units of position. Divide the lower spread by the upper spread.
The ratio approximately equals 1.5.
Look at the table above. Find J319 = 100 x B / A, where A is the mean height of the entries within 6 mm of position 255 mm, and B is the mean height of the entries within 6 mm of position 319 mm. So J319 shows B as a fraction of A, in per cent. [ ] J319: 101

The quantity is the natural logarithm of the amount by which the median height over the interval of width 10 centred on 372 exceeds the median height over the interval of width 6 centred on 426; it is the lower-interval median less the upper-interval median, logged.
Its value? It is 2.0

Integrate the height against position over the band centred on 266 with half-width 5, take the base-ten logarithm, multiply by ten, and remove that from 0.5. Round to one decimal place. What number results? -26.8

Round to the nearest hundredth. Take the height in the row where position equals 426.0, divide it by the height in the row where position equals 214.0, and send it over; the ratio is 0.91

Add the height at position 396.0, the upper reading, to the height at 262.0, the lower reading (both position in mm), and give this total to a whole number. 102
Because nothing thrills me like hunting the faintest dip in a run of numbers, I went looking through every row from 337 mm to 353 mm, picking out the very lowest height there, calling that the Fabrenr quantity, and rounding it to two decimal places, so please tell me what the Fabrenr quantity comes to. 51.65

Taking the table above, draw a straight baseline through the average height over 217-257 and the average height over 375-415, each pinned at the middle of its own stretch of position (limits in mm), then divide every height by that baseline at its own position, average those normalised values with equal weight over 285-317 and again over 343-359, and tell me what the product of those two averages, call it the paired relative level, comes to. 1.08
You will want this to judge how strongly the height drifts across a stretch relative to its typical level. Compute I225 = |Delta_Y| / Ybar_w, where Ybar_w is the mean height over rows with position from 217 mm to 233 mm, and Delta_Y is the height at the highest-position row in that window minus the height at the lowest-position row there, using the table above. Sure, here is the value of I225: 0.063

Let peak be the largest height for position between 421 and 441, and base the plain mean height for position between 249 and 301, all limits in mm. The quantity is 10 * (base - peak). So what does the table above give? 47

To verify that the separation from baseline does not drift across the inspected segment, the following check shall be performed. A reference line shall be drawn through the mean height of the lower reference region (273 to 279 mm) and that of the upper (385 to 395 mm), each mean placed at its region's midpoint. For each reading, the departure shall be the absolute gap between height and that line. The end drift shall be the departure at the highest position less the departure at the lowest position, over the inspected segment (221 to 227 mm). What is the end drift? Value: 2.0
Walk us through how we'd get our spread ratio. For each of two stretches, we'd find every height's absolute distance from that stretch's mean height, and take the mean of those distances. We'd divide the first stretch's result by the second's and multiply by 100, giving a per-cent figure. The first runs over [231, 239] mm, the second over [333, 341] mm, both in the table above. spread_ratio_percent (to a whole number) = 61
